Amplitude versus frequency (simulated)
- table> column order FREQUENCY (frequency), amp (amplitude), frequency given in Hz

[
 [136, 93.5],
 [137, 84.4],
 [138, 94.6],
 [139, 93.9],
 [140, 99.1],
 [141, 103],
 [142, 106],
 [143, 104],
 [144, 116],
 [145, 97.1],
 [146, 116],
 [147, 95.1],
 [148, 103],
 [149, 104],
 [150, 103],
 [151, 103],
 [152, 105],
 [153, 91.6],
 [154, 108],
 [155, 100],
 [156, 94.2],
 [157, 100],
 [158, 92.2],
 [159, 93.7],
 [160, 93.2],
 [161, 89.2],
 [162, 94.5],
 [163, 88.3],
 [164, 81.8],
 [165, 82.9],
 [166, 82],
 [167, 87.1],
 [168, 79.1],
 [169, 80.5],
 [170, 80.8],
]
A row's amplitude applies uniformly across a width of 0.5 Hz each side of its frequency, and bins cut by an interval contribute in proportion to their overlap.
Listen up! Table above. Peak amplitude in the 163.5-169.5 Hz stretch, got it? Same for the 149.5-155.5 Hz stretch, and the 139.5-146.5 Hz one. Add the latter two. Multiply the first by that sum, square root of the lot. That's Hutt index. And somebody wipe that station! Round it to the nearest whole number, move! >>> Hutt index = 140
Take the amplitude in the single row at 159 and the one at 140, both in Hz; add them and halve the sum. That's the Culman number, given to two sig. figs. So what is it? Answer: 96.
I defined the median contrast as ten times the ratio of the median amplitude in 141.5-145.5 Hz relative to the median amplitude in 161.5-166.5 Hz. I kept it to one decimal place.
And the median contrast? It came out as 12.7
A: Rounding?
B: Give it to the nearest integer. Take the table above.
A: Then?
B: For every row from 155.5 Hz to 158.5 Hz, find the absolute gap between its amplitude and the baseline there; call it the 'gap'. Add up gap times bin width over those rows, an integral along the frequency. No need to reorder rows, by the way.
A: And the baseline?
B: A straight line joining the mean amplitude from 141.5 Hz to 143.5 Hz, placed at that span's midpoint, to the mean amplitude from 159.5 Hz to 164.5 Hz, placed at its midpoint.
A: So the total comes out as 7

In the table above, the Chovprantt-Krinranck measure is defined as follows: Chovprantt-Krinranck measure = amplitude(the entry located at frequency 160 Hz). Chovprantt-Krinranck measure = 93.2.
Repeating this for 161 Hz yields 89.2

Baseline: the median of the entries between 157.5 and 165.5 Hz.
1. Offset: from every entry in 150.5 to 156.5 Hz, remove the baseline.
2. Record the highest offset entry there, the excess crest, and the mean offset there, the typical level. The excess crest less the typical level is 8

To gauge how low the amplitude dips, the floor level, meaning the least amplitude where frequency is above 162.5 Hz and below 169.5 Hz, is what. 79.1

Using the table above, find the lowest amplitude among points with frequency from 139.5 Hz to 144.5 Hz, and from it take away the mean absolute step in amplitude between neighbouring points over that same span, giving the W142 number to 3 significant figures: 93.9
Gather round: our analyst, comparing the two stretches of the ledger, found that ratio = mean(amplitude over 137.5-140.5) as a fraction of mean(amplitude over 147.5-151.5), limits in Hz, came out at 0.93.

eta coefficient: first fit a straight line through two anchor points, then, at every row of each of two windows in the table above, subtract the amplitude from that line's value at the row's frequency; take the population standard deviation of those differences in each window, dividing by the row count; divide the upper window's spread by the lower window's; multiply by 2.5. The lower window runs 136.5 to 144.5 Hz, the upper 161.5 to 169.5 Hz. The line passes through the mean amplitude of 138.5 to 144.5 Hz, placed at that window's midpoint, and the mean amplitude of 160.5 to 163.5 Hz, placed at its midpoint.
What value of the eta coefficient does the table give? 0.9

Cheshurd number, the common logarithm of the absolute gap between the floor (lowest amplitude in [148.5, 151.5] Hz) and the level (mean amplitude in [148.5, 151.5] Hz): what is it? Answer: -0.48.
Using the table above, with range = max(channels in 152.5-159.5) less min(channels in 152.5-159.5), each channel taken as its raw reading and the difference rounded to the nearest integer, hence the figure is 16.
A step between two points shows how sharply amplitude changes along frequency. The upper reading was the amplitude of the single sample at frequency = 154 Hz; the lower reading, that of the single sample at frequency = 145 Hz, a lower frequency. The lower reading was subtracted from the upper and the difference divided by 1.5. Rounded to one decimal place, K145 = 7.3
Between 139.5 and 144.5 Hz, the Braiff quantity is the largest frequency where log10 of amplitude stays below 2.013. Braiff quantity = 141 Hz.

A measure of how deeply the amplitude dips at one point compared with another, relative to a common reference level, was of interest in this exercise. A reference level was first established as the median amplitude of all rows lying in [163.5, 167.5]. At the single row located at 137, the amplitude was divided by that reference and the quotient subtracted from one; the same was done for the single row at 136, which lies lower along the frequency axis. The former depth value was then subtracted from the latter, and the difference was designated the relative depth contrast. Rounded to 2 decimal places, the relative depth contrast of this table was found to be -0.11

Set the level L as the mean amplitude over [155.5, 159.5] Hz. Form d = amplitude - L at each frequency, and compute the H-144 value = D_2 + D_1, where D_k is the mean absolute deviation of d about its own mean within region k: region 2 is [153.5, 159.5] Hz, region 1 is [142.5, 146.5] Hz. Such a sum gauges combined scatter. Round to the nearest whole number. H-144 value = 12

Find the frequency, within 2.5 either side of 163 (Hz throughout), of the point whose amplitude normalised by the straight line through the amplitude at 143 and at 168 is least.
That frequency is 164 Hz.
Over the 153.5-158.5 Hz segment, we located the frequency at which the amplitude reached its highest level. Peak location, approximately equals 154 Hz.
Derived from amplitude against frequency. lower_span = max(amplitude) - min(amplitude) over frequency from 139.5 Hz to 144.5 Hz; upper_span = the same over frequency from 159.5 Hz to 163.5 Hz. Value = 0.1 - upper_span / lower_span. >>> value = -0.27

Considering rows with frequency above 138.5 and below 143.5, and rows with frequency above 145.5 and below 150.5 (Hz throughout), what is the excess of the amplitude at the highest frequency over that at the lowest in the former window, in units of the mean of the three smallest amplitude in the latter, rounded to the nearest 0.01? 0.10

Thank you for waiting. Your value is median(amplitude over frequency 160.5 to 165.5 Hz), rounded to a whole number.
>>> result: 88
